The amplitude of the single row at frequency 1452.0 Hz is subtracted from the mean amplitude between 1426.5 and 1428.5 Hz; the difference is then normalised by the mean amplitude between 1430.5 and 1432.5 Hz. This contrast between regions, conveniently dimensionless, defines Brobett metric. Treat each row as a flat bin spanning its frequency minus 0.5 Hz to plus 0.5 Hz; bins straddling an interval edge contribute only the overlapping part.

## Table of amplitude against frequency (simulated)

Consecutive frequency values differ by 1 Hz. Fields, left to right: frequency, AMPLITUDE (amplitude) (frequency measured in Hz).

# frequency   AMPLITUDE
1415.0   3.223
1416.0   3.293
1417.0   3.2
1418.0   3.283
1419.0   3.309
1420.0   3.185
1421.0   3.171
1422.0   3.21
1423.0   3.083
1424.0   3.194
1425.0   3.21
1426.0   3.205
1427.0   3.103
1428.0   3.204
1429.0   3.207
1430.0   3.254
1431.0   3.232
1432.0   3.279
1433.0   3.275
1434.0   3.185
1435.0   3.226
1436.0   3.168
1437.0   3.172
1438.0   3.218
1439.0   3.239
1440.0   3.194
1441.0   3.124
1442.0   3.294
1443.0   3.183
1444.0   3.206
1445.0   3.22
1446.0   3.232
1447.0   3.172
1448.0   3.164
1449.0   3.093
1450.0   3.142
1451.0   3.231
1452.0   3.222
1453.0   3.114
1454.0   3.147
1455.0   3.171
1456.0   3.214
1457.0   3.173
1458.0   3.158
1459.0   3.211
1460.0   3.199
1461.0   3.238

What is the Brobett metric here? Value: -0.021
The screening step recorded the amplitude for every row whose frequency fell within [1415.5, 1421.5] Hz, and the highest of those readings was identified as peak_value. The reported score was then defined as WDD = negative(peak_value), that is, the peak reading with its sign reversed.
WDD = -3.31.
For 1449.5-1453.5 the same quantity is -3.23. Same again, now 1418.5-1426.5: -3.31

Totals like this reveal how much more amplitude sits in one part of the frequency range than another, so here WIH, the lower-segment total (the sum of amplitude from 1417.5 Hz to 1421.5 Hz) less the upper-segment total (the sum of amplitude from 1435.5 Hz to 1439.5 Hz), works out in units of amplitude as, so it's 0.15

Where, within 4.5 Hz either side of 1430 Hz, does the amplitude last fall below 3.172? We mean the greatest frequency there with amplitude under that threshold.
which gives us 1427.0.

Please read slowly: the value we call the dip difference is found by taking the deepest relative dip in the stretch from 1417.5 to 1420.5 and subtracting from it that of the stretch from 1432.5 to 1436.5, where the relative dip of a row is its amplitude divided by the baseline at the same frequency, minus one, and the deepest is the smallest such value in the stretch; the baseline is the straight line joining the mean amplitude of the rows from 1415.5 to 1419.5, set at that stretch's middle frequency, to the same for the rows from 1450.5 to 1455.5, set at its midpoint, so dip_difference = -0.01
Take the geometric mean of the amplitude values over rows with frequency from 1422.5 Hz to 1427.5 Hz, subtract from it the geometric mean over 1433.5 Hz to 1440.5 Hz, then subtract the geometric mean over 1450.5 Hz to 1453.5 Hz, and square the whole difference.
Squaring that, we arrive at 10.4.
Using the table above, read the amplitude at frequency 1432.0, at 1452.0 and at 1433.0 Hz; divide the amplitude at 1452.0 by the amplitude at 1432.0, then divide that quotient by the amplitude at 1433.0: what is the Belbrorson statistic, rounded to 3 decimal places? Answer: 0.300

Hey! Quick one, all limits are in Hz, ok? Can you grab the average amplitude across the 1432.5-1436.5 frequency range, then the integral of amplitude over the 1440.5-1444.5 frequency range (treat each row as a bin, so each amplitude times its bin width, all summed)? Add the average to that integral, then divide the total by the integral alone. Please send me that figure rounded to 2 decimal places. 1.25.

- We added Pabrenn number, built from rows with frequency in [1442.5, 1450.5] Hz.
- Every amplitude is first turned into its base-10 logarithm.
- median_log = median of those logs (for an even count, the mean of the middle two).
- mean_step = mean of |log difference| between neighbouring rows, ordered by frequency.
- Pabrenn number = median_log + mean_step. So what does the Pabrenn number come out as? 0.507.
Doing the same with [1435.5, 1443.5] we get 0.513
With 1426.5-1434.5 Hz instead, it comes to 0.514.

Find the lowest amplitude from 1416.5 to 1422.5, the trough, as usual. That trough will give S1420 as 3.171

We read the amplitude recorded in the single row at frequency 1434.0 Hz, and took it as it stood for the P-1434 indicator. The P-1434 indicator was 3.185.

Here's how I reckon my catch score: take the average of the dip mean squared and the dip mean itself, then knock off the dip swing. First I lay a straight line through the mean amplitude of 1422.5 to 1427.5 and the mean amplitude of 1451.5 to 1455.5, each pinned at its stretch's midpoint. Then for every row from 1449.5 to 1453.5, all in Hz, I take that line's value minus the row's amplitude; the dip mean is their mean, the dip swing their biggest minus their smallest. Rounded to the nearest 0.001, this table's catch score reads -0.124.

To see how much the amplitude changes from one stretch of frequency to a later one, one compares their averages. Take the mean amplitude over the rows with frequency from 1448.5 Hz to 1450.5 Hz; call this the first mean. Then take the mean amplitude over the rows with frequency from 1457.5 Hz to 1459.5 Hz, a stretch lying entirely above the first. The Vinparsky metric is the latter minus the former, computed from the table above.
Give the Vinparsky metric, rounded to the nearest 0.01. 0.07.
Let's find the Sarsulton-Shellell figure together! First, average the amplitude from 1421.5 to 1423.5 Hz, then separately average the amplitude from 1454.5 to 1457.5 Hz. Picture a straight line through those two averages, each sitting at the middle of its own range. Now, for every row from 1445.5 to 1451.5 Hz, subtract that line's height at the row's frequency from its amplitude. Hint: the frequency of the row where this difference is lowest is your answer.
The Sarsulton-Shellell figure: 1449.0 Hz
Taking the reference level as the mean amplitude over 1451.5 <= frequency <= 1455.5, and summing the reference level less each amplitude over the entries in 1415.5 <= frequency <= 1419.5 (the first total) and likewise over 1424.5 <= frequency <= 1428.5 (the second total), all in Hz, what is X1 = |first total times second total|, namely 0.0293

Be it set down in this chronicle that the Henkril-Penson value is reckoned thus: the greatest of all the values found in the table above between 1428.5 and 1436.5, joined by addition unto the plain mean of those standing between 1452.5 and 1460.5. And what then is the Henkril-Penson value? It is 6.45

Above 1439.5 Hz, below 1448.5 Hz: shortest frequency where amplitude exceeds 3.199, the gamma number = 1442.0 Hz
